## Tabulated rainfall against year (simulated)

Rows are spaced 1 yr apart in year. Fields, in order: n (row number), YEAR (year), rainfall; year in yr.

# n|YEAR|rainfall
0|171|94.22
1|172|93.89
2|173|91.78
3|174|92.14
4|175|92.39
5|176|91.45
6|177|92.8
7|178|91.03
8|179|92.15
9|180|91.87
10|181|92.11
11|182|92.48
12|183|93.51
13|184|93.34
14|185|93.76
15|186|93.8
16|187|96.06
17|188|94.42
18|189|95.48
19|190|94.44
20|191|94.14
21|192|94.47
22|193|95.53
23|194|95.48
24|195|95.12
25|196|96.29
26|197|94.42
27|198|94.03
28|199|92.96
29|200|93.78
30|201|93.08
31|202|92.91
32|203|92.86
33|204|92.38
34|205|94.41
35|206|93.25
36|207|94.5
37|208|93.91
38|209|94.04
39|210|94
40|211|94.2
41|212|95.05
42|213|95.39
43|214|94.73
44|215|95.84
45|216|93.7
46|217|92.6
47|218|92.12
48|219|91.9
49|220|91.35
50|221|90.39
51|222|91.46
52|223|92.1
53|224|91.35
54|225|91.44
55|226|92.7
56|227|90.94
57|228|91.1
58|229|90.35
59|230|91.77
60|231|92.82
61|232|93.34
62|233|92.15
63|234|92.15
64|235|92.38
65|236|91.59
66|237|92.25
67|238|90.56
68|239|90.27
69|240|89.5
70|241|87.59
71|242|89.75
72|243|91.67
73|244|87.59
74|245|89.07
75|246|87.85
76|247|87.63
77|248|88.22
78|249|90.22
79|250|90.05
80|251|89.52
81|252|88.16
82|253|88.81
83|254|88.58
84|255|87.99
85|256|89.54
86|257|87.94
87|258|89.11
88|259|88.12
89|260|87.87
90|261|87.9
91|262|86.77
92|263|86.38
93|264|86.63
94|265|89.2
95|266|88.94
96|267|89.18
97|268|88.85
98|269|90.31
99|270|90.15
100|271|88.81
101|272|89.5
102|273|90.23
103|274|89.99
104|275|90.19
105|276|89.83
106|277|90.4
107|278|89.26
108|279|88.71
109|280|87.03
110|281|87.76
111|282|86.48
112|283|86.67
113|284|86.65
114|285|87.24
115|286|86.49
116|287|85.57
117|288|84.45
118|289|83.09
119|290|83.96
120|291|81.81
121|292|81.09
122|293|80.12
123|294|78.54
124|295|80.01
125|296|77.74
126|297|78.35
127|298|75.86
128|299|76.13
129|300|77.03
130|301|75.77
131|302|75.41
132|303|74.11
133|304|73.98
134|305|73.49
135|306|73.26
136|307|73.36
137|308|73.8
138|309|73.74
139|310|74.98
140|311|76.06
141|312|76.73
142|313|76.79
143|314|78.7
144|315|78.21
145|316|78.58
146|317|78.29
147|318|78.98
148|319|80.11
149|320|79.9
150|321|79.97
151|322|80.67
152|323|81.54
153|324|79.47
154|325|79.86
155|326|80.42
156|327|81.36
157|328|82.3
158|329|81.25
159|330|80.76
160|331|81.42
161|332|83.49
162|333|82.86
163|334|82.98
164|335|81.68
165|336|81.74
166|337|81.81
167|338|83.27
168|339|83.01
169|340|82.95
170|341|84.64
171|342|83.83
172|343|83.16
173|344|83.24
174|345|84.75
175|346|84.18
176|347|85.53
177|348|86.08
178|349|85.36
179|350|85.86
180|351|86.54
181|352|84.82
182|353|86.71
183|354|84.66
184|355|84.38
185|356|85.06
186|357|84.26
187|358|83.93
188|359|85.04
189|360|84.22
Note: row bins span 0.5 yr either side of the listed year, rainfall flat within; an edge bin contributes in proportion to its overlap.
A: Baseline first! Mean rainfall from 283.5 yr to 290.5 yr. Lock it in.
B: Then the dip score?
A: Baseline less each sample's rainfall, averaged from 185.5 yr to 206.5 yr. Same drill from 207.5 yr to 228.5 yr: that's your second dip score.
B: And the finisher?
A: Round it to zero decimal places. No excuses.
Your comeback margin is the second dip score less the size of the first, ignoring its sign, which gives -16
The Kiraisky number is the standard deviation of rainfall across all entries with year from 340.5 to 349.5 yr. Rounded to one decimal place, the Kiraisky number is 1.0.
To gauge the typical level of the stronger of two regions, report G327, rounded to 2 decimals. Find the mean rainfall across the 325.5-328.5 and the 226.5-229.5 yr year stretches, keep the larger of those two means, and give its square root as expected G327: 9.53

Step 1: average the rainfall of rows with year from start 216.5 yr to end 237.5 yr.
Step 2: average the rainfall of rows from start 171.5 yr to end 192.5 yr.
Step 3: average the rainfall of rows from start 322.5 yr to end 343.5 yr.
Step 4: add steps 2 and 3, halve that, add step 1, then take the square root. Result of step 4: 13.4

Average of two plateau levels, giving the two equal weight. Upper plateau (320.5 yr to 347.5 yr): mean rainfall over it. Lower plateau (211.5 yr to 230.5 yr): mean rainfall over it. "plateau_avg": 87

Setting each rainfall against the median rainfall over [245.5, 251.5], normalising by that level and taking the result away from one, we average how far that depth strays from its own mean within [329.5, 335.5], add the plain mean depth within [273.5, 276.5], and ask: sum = 0.00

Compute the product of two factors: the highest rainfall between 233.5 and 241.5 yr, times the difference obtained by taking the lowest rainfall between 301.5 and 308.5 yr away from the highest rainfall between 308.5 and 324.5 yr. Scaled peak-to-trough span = 765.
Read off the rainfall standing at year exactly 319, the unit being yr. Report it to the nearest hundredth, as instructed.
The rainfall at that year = 80.11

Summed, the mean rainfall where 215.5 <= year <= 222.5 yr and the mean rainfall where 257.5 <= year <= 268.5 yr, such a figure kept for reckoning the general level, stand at 180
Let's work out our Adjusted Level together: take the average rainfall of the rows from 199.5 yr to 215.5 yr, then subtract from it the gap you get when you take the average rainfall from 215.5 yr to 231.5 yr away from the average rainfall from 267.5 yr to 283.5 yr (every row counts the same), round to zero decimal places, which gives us 97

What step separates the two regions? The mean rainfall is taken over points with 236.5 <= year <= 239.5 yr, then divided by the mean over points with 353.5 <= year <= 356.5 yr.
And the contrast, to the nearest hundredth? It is 1.07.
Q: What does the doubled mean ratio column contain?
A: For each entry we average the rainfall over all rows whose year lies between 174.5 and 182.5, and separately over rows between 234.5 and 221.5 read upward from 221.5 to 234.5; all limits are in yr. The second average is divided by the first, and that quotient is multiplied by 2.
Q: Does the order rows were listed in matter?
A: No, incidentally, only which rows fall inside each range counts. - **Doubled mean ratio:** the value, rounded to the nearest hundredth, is 2.00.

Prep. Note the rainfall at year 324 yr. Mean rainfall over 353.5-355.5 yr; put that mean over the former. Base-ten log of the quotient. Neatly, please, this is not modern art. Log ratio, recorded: 0.027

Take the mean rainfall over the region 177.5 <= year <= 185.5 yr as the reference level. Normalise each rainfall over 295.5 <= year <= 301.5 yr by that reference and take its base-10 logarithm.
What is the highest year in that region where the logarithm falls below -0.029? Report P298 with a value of 301 yr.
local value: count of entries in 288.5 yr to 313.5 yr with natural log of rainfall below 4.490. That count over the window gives 25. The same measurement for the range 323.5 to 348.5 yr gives 25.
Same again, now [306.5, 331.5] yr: 25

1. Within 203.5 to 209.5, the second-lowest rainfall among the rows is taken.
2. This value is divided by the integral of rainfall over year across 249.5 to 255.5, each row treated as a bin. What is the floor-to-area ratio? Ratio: 0.175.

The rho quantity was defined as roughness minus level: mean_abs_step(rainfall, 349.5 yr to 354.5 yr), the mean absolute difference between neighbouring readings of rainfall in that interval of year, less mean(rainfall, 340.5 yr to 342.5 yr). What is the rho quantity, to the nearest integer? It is -83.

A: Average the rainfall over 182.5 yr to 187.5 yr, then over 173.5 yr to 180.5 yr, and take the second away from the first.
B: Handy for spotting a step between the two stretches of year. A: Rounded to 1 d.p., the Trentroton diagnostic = 2.1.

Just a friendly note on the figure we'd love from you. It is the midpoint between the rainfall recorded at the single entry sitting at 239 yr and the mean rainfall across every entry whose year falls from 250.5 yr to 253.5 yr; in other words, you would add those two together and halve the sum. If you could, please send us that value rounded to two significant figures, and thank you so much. 90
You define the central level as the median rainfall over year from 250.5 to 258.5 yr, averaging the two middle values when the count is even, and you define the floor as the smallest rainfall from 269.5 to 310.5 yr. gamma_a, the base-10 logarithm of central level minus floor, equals 1.19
